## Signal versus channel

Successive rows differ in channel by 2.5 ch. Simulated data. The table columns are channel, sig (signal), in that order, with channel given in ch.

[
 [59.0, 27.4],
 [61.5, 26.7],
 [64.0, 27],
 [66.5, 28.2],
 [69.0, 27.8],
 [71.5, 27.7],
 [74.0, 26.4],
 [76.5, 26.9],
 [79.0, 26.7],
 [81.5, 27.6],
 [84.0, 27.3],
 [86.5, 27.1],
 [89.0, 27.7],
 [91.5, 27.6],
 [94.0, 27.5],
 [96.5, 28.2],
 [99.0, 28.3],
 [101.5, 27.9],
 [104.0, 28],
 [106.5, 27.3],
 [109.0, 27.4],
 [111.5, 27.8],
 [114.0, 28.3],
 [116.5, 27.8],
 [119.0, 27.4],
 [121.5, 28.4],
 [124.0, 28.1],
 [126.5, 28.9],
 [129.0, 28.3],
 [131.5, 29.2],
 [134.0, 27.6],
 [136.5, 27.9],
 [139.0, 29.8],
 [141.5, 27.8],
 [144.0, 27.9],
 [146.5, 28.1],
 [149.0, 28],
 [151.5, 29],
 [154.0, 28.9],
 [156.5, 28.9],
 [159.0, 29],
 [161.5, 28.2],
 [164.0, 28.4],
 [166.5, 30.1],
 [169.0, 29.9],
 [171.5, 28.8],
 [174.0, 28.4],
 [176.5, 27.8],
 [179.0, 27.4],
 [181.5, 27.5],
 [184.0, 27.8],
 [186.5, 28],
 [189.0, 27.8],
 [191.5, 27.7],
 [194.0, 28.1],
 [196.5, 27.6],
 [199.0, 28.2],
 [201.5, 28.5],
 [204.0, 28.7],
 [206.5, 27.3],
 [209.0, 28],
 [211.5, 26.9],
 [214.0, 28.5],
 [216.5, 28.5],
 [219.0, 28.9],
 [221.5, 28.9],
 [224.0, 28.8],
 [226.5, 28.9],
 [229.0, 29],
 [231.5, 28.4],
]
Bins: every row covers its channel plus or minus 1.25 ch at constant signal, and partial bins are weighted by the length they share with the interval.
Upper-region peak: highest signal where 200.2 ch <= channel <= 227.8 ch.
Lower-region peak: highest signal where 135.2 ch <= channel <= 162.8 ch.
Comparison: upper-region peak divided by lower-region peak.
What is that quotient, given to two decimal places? 0.97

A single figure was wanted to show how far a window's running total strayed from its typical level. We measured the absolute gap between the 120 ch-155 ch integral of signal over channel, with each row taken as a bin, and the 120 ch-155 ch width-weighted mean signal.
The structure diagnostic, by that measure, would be 966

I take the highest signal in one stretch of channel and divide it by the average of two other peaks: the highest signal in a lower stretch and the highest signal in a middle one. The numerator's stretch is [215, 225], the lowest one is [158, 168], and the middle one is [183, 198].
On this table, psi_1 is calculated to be 0.99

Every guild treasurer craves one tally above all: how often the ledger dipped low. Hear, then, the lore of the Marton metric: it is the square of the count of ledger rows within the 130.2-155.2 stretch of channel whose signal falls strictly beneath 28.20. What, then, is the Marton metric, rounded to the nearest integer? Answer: 36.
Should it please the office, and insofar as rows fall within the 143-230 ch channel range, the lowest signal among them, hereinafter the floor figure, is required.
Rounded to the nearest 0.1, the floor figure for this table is 26.9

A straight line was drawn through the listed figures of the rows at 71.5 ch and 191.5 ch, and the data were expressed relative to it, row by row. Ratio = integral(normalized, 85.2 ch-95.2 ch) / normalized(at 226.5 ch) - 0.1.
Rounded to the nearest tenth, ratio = 9.4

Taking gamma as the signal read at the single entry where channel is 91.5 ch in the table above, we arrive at 27.6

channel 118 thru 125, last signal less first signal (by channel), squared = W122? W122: 0.49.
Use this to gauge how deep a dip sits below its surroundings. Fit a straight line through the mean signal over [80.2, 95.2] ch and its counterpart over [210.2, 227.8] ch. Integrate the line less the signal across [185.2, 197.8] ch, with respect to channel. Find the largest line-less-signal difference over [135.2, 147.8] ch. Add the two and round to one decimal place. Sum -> 5.5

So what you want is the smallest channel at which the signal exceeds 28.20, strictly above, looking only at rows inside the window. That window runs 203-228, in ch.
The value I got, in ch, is 204.0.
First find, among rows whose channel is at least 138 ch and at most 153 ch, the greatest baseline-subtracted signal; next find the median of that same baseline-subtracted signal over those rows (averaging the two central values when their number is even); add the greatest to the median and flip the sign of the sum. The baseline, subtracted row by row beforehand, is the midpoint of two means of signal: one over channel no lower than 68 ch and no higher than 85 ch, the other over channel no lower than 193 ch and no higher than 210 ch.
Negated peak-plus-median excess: -2.6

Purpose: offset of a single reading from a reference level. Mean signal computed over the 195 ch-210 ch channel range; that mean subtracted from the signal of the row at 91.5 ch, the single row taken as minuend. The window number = -0.45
